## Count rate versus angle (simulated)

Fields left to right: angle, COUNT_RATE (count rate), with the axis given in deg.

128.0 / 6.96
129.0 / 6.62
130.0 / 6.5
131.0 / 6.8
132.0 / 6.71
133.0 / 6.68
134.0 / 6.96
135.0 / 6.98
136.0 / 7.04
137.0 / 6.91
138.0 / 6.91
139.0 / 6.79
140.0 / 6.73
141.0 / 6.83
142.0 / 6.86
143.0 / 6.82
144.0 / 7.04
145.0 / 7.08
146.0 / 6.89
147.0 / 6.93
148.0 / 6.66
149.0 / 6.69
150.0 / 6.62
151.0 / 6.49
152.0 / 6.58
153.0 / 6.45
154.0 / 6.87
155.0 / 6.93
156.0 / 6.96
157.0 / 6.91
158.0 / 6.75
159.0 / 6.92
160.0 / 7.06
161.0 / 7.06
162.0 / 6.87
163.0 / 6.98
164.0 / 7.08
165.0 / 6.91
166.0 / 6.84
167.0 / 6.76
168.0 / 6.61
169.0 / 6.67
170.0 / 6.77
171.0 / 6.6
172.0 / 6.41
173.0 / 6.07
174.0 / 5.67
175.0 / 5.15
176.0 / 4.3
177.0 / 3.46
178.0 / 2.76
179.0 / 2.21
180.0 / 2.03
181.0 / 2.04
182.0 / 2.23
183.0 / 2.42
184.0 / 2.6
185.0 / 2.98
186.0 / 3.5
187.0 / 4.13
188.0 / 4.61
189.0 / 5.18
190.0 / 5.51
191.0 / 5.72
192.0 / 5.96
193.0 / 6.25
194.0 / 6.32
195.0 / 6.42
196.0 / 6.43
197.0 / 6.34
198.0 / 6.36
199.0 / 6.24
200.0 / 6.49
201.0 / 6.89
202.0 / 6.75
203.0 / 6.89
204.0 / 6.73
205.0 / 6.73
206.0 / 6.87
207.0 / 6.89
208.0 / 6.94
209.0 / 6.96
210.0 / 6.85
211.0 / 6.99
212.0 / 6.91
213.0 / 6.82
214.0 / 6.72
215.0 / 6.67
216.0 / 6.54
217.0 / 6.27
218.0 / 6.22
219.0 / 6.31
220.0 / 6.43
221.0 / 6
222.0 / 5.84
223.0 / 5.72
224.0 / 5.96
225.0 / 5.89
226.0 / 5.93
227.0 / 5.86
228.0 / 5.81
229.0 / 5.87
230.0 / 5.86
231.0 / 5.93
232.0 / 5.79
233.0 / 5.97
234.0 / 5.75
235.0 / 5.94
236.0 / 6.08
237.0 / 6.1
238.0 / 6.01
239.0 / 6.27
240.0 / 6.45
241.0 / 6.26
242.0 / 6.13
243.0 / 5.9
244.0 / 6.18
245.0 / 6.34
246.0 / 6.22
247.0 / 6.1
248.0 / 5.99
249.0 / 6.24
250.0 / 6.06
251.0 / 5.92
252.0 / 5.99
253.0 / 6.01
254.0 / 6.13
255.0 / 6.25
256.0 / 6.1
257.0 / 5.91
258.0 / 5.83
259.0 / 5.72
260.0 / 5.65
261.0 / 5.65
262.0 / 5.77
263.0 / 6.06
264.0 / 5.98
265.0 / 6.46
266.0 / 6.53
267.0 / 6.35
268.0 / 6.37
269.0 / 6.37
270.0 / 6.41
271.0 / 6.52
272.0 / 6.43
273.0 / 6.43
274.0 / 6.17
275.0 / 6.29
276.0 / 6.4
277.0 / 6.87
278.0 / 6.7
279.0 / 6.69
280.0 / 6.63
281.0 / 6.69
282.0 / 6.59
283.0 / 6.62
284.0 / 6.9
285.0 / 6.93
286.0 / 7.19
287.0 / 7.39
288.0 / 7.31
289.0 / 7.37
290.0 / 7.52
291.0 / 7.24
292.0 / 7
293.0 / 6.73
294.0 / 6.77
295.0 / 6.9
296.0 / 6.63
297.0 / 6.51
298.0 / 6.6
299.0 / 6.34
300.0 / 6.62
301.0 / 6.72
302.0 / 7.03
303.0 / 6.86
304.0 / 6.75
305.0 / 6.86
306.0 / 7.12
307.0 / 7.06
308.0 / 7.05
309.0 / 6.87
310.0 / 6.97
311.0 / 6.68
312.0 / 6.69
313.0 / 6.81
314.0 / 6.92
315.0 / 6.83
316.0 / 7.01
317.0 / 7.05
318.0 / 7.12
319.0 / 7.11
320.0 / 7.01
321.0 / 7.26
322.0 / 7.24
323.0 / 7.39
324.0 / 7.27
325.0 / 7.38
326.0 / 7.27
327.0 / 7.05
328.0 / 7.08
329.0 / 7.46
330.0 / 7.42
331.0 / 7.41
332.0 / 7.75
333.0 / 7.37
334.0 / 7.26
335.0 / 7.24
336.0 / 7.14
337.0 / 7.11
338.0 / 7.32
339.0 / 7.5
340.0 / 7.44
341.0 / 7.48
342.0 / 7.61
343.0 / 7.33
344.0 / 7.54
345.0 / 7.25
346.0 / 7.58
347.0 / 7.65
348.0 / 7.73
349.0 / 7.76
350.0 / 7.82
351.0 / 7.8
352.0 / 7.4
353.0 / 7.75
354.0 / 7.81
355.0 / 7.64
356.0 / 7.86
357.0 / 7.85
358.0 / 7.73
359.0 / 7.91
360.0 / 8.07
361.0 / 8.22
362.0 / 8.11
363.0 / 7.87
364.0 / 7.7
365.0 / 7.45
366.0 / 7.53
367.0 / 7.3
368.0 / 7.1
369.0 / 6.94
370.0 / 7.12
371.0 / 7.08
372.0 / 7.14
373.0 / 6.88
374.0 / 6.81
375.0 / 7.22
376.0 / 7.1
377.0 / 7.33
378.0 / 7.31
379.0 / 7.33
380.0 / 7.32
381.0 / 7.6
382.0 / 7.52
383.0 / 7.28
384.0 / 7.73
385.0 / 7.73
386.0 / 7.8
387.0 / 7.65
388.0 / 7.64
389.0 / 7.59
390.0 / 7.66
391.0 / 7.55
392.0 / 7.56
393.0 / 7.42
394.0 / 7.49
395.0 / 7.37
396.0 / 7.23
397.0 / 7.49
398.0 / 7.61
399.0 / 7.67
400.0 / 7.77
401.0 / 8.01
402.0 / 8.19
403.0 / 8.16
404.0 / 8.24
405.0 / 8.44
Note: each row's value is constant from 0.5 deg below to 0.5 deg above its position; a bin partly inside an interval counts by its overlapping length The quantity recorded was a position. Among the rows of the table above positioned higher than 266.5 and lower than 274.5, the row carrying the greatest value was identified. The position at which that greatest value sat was 271.0 deg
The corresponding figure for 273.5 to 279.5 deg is 277.0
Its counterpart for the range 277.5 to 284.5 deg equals 284.0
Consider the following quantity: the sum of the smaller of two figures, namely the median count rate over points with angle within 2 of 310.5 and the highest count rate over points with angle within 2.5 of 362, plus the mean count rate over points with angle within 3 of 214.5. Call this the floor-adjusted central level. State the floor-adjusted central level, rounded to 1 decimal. 13.4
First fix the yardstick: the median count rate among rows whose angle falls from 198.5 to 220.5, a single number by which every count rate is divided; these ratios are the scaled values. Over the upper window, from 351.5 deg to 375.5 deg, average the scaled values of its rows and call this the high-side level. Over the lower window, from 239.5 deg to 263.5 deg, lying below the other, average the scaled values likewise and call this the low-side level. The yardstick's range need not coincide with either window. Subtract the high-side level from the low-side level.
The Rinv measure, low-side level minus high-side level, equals -0.220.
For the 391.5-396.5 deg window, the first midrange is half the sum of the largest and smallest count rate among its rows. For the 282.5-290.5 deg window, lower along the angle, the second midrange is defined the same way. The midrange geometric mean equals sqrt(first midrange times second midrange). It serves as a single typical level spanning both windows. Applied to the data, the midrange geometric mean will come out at 7.2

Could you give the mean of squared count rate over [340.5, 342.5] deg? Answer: 57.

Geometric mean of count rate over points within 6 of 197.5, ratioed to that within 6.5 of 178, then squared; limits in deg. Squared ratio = 3.76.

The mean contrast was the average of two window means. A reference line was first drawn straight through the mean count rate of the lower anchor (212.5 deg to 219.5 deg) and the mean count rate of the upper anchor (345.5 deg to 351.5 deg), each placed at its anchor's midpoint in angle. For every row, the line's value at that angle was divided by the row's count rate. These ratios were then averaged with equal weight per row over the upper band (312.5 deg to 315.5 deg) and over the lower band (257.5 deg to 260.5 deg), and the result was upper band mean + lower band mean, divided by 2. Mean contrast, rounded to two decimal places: 1.14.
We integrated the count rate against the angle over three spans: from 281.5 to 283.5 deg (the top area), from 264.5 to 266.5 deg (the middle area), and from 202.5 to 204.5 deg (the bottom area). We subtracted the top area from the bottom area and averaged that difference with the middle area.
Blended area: 6.7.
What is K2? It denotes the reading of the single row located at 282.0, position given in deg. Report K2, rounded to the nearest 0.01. 6.59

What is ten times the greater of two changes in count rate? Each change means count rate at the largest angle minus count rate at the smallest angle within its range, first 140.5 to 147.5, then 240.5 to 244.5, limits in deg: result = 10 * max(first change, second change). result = 1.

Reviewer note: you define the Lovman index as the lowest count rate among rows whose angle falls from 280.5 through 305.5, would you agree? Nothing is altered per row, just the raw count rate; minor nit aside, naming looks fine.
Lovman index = 6.34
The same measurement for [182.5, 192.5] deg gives 2.42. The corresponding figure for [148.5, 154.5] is 6.45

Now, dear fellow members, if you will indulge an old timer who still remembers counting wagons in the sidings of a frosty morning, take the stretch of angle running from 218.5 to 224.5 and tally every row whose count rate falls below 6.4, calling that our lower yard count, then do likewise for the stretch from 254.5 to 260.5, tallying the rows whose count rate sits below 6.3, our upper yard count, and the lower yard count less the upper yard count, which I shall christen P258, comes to -1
